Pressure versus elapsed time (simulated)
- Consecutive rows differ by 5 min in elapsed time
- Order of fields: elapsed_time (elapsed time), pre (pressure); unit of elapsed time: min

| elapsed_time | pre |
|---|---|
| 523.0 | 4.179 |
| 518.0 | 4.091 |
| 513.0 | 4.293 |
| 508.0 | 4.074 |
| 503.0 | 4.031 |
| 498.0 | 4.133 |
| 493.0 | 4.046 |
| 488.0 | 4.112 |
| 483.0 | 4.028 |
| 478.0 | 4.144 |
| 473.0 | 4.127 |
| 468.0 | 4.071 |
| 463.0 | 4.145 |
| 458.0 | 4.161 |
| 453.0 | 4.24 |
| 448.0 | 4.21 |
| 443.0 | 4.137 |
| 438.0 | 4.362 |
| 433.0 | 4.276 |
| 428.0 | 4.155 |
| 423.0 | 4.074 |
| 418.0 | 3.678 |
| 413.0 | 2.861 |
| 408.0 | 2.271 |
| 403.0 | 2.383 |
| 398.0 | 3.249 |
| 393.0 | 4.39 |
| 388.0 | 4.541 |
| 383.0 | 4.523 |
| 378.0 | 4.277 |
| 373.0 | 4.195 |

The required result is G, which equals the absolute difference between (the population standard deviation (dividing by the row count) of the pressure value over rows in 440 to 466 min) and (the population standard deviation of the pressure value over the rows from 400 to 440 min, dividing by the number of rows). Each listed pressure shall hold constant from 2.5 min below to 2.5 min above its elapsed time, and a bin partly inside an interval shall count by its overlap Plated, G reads 0.77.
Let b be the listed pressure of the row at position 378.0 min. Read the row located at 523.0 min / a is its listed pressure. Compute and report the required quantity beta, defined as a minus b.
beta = -0.10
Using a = 4.179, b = 4.277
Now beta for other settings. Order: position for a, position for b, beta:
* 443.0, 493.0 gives 0.09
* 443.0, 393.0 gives -0.25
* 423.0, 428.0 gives -0.08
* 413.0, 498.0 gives -1.27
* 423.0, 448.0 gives -0.14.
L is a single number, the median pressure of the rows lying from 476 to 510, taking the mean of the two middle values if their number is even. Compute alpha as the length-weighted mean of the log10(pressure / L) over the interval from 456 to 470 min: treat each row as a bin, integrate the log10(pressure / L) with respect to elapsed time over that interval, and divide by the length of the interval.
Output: 0.006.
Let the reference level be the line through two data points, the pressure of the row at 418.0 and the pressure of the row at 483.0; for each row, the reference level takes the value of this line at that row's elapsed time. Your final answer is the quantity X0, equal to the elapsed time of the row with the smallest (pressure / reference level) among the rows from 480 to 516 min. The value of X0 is 503.0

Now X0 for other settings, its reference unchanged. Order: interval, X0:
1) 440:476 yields 468.0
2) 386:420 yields 408.0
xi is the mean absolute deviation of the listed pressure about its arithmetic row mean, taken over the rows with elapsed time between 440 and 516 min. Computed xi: 0.1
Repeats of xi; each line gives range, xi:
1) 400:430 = 0.7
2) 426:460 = 0.1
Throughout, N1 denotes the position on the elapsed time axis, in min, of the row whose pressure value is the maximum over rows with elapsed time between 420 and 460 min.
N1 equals 438.0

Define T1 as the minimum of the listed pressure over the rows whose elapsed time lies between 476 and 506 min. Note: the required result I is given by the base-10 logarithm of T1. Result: 0.605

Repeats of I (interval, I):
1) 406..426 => 0.356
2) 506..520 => 0.610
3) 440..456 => 0.617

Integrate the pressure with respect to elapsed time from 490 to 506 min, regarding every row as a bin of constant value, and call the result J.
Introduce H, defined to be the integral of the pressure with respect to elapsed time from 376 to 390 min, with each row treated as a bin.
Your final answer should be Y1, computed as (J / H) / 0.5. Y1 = 2.09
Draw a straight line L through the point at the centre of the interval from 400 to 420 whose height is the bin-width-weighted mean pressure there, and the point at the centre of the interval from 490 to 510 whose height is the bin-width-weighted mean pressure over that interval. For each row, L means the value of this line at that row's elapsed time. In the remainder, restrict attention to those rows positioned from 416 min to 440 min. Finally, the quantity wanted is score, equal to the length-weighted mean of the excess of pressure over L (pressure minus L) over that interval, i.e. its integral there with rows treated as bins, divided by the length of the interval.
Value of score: 1.1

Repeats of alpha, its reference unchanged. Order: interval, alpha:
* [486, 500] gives 0.002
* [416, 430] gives -0.012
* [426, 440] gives 0.020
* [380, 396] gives 0.037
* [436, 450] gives 0.016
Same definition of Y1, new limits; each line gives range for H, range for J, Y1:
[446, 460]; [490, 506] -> 2.21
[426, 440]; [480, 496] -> 2.18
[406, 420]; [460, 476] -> 3.21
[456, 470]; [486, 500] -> 1.98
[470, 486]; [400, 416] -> 1.25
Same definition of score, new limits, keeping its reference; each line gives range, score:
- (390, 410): 0.5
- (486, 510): 0.0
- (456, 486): 0.5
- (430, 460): 0.9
